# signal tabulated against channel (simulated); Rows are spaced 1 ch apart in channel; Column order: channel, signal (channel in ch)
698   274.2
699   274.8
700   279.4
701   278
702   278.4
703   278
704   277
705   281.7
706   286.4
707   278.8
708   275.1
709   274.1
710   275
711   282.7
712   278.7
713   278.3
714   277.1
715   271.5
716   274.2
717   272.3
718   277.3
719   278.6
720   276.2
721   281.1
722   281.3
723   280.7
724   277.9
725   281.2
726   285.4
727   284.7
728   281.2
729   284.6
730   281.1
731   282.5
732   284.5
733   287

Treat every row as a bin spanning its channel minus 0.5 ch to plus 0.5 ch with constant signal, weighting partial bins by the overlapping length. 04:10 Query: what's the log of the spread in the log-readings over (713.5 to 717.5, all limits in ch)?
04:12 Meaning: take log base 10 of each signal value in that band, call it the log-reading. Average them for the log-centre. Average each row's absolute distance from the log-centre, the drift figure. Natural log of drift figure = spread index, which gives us -5.8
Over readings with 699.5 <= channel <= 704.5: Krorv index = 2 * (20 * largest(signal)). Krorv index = 11176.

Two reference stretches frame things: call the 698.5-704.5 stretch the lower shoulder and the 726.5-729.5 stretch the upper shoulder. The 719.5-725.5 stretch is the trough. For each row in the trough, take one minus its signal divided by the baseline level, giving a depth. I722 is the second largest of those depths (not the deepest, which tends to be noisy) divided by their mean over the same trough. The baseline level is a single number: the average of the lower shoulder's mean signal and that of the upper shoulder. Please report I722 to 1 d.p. 3.2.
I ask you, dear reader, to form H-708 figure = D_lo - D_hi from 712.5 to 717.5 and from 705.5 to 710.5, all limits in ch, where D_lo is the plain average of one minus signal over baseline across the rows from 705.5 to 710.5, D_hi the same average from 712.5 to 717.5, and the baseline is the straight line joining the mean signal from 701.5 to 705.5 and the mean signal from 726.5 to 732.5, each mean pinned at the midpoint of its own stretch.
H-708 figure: -0.0155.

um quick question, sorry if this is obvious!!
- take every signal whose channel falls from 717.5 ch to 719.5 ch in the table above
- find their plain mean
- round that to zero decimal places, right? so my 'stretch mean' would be 278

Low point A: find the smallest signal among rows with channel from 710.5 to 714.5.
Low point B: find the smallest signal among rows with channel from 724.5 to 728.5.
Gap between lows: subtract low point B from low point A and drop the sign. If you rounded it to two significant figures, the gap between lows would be 4.1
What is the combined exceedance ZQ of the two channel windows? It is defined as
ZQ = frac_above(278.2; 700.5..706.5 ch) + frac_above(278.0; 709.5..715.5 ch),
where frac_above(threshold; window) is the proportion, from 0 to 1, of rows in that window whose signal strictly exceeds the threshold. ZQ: 1.00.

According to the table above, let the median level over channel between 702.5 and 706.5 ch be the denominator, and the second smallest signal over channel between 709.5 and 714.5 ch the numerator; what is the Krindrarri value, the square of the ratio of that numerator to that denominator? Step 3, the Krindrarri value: 0.98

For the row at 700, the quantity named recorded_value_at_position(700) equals 279.4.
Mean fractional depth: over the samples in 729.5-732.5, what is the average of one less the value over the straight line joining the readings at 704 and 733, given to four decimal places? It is 0.0126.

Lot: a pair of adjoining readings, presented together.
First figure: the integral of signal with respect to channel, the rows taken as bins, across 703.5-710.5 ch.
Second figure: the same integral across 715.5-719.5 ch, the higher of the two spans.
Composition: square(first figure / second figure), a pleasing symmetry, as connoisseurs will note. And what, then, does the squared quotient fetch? 3.1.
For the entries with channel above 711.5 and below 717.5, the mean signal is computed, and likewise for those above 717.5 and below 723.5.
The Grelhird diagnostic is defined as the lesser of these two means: 275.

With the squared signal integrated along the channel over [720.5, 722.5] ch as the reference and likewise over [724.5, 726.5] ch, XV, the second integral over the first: 1.015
